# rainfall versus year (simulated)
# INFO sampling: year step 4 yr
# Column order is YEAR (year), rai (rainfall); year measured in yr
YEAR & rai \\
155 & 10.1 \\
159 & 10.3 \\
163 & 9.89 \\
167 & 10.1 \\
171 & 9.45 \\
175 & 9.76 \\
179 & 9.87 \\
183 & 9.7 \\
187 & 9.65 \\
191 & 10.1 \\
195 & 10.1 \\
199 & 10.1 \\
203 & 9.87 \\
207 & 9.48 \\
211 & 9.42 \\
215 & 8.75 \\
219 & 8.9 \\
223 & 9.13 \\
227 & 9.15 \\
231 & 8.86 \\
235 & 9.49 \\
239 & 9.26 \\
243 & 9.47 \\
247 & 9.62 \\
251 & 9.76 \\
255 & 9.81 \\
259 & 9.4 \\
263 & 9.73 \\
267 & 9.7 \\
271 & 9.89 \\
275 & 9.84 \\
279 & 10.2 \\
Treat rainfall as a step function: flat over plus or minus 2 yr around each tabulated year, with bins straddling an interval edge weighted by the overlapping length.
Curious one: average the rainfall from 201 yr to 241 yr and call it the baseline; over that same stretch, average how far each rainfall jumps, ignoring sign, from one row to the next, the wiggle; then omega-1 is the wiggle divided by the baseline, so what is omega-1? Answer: 0.0321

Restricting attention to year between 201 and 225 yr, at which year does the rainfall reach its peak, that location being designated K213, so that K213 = 203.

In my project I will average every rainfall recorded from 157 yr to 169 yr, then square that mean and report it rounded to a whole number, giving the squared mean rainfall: 102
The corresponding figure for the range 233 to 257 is 92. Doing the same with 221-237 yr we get 84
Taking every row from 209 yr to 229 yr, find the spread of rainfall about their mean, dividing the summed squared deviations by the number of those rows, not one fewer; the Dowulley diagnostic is 0.23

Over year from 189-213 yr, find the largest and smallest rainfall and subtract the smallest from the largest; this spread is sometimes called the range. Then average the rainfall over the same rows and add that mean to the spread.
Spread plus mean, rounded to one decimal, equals 10.5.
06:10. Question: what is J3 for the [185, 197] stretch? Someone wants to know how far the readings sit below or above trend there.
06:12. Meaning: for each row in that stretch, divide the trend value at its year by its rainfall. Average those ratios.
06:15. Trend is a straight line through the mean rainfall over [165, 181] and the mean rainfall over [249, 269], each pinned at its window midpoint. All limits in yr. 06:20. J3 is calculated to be 0.98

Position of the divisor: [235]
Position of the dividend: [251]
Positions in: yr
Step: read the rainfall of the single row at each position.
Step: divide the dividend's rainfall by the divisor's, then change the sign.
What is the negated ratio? -1.03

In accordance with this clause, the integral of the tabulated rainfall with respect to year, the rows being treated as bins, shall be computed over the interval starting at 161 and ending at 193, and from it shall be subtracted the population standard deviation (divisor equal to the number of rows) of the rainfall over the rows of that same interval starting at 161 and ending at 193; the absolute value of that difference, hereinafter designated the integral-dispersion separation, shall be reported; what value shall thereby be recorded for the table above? 314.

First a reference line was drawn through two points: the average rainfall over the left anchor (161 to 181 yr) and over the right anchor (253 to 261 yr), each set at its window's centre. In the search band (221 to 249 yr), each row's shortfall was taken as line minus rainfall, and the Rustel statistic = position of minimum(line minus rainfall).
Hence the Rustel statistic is 247 yr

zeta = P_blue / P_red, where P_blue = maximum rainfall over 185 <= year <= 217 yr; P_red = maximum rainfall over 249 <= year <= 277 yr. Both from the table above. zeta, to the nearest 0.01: 1.02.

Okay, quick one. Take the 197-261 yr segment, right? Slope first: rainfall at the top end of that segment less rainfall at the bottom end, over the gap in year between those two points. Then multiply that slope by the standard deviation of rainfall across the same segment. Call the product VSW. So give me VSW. -0.004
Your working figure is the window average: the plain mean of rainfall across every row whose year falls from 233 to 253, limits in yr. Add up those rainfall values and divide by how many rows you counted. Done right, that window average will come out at 9.52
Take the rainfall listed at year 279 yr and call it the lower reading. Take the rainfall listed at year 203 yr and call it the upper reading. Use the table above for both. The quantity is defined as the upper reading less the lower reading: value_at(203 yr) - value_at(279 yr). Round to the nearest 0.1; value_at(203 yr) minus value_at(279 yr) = -0.3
